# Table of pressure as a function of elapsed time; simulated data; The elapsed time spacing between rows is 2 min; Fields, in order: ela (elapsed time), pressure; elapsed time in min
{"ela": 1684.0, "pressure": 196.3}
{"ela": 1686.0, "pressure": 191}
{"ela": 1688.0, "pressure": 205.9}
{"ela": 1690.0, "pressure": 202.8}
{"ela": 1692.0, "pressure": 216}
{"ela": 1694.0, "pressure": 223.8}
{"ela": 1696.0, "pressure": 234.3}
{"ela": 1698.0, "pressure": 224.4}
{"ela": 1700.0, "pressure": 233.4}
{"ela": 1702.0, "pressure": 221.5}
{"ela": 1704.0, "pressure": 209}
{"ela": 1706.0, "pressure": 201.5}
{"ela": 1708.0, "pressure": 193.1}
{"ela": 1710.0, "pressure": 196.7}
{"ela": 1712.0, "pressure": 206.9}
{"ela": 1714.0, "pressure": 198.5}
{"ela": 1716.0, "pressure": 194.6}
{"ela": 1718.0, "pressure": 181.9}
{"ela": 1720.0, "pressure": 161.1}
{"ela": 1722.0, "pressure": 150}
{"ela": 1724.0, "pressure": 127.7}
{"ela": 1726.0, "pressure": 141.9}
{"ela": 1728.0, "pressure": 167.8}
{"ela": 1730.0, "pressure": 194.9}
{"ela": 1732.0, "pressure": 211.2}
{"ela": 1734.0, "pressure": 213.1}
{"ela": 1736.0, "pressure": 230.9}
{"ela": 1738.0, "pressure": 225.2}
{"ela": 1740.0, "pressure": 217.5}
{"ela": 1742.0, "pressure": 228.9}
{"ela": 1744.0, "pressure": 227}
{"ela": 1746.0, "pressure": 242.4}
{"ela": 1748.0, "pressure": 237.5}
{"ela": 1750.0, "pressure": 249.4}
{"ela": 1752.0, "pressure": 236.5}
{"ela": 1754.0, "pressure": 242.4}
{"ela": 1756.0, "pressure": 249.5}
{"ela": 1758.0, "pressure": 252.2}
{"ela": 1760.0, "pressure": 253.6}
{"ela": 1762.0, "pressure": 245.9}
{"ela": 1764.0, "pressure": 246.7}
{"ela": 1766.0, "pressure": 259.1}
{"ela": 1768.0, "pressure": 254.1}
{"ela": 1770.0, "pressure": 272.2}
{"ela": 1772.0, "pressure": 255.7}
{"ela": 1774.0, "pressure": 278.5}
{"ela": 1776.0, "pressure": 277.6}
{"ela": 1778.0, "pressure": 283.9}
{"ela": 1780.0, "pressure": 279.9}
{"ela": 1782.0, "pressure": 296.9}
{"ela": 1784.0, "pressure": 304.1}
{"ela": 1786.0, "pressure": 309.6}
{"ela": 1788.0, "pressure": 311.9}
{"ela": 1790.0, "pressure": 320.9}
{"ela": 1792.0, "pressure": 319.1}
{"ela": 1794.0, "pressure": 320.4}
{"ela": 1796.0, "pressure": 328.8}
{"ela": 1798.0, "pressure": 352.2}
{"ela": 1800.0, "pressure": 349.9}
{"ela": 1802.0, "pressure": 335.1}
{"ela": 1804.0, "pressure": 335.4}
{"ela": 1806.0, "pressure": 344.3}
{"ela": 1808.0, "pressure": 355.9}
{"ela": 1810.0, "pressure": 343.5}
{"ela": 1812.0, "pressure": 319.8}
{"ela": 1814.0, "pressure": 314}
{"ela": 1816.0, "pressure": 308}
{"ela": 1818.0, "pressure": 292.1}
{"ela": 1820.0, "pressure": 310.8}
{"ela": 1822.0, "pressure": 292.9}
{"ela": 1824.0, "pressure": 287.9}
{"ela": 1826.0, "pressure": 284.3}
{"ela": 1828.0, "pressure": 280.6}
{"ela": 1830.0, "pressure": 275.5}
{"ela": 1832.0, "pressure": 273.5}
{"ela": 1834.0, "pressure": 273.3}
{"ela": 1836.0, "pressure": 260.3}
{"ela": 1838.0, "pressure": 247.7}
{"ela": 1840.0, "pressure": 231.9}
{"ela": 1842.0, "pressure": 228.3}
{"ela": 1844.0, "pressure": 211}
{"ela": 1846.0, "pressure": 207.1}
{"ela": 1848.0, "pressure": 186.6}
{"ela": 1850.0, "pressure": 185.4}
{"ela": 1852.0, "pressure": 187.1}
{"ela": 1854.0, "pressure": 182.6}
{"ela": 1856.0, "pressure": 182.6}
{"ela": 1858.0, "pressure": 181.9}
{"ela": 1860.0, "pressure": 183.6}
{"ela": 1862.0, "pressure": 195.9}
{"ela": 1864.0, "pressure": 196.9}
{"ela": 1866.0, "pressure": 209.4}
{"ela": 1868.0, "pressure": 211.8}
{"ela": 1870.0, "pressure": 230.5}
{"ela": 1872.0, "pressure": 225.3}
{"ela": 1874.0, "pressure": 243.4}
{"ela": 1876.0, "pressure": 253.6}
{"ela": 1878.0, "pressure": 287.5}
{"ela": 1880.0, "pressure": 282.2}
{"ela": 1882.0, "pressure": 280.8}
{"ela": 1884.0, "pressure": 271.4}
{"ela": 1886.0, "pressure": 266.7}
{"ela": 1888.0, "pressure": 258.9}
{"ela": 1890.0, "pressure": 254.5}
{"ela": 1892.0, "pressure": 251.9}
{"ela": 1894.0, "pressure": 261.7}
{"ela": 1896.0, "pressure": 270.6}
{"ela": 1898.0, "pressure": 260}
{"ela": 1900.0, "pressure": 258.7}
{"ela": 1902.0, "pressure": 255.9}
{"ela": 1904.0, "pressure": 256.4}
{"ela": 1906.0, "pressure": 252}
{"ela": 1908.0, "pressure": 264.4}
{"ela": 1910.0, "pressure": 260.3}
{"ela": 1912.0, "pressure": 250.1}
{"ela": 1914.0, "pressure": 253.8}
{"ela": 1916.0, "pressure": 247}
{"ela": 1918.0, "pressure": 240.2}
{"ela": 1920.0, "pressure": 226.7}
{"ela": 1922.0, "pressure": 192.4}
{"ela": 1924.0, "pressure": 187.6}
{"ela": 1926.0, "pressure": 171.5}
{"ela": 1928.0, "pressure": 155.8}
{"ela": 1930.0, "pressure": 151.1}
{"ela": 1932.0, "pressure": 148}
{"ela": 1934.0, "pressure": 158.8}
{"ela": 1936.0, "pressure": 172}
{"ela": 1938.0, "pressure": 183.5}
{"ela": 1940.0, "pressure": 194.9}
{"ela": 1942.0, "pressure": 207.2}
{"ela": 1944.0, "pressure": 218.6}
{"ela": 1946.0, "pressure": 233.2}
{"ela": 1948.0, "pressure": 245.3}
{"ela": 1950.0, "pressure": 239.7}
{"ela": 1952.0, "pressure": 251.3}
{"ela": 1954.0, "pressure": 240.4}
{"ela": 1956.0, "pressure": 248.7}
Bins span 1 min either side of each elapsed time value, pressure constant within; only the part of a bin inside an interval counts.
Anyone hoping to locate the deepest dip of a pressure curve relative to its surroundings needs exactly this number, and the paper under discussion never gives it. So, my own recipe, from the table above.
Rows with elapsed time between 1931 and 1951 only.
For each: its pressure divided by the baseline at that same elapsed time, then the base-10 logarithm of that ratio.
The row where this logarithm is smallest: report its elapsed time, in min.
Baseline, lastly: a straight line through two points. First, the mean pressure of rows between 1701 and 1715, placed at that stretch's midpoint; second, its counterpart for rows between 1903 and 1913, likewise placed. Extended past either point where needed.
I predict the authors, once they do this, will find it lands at 1932.0 min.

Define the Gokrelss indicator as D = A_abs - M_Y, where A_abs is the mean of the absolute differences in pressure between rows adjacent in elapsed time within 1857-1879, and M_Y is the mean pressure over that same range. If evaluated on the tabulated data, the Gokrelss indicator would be -208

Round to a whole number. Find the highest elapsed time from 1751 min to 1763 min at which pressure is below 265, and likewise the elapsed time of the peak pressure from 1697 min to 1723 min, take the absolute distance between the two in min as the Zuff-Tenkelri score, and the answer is 62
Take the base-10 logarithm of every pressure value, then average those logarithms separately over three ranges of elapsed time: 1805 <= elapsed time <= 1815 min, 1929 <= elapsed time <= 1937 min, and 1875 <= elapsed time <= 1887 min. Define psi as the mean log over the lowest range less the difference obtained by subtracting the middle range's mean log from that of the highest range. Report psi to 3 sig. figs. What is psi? 2.77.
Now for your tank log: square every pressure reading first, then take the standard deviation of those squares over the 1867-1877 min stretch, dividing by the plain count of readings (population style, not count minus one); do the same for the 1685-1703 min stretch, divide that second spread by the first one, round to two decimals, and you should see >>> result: 0.87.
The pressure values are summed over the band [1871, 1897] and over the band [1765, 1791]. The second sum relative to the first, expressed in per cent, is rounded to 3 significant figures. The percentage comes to 109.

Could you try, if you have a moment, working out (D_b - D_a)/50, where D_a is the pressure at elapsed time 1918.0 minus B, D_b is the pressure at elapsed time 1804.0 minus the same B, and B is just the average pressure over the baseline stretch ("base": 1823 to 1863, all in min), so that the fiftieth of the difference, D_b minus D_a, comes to 1.9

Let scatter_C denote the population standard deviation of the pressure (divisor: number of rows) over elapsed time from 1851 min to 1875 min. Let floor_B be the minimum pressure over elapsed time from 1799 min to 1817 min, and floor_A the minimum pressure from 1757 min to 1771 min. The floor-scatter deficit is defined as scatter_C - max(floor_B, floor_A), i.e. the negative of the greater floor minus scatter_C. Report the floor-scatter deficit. -288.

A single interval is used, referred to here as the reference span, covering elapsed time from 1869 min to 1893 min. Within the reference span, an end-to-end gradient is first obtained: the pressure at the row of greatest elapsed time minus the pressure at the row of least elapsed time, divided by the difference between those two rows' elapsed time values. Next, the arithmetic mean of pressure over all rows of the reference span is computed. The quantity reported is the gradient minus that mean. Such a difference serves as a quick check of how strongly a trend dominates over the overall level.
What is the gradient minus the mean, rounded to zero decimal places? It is -258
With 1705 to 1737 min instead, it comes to -185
